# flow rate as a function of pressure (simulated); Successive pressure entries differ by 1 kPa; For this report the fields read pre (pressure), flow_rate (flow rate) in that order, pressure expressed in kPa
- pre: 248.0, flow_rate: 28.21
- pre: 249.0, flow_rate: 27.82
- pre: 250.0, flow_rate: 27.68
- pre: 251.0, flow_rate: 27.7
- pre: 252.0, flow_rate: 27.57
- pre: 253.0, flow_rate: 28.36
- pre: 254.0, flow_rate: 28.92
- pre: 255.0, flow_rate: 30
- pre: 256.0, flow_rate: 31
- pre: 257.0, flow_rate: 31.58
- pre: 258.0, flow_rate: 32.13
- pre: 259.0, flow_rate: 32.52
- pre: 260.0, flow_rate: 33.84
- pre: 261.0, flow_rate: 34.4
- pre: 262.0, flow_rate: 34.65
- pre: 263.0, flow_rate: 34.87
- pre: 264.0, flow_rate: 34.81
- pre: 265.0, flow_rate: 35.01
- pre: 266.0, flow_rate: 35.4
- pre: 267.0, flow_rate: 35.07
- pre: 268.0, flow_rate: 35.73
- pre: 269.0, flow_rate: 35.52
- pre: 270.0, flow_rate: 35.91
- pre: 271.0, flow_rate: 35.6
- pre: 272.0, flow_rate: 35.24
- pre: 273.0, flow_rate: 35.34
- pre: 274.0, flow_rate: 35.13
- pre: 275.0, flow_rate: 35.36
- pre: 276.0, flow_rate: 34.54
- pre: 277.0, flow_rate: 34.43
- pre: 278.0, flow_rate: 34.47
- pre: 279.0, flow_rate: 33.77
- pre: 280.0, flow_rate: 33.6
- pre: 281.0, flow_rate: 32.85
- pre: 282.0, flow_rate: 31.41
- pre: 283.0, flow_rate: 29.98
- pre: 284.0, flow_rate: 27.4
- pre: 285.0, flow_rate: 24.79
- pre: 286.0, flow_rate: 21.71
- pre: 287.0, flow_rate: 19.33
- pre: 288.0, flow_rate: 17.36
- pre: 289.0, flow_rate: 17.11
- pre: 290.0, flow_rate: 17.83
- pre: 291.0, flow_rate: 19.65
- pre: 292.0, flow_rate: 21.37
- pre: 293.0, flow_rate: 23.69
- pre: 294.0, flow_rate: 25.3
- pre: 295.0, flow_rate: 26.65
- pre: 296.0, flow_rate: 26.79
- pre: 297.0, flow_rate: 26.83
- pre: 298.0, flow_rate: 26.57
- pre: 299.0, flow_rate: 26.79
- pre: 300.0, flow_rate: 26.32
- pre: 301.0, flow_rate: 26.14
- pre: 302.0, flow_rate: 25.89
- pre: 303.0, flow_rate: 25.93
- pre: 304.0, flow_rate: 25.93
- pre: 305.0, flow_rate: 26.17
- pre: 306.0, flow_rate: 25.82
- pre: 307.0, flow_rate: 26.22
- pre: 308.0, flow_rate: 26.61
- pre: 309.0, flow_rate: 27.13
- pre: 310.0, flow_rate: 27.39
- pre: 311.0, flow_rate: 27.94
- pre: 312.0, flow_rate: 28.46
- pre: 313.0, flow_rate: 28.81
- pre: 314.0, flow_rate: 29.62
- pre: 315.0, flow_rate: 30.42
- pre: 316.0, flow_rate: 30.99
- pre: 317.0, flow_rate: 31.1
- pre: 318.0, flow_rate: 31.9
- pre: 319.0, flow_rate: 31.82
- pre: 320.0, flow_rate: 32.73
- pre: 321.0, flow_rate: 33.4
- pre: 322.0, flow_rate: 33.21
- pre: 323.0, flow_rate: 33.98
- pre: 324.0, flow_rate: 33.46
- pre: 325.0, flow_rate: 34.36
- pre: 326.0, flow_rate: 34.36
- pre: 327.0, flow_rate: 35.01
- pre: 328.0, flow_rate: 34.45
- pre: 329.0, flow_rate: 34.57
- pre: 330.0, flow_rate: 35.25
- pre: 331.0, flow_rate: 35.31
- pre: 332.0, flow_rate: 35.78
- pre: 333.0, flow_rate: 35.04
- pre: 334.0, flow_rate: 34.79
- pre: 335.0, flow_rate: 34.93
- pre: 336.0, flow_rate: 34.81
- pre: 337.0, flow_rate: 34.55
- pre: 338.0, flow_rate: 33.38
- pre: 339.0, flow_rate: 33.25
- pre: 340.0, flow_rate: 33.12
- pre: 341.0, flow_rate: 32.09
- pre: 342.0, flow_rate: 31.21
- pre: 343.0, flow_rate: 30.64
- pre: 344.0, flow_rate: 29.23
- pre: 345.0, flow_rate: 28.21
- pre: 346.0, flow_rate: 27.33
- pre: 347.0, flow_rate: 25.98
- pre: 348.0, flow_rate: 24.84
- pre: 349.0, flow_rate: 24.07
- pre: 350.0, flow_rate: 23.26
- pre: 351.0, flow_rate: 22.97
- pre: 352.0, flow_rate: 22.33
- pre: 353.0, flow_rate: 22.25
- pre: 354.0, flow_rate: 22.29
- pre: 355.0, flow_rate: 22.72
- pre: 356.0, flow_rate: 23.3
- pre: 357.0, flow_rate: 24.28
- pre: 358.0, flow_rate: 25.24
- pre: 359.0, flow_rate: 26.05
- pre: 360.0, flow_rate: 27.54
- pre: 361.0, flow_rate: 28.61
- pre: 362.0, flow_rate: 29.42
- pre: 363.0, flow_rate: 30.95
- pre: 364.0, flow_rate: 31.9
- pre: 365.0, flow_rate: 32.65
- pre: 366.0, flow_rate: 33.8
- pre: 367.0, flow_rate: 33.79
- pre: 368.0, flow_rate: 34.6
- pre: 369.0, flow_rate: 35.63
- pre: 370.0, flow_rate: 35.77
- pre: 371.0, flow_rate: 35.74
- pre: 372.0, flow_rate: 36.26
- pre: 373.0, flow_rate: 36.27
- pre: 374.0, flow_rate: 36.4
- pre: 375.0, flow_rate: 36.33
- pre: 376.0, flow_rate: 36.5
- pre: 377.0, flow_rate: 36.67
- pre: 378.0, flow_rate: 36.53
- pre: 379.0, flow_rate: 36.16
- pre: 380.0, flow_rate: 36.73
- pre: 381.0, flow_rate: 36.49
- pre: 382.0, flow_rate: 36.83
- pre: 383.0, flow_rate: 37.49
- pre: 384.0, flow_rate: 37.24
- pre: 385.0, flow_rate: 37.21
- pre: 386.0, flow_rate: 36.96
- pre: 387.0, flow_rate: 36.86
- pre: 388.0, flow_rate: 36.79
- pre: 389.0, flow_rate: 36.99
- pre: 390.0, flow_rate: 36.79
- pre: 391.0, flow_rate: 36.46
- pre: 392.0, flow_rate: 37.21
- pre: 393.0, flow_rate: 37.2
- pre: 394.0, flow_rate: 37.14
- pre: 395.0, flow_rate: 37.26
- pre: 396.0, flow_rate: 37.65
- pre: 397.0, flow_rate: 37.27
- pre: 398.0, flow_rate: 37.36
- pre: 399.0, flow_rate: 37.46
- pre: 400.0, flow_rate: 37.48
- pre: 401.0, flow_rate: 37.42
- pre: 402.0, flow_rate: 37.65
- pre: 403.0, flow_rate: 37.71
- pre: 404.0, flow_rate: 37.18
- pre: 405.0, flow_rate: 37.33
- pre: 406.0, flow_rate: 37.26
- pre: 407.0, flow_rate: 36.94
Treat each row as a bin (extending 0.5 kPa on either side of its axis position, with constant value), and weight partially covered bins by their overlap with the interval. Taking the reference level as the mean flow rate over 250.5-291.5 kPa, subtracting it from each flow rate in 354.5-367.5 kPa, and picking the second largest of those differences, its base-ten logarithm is 0.48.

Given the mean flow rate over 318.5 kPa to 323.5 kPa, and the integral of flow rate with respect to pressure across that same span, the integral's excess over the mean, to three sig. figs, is 132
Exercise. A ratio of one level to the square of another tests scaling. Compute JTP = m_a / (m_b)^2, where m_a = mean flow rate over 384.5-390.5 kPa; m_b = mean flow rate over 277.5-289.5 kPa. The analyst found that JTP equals 0.051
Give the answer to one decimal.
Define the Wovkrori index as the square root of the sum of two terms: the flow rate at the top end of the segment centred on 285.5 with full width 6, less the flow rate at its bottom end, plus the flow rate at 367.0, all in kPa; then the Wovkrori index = 4.6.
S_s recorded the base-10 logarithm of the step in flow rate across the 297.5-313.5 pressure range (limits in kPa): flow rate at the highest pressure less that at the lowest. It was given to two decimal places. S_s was 0.35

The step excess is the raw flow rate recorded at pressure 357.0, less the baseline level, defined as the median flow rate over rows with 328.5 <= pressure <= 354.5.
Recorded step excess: -7.4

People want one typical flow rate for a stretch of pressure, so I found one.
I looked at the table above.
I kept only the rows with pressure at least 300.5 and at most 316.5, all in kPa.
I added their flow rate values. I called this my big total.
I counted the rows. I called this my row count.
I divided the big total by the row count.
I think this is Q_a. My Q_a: 27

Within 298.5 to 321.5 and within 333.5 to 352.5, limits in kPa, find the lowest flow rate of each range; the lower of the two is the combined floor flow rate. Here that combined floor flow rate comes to 22.3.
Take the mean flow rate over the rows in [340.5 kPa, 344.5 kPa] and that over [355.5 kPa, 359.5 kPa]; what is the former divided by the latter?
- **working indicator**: 1.2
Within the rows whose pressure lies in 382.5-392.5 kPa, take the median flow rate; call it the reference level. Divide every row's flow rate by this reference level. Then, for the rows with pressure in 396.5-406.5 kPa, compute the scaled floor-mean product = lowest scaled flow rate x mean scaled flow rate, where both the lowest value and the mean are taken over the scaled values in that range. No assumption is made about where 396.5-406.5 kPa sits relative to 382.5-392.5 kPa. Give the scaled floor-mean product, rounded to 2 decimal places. 1.02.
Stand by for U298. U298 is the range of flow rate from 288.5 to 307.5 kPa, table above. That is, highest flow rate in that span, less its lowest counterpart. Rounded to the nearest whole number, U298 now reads 10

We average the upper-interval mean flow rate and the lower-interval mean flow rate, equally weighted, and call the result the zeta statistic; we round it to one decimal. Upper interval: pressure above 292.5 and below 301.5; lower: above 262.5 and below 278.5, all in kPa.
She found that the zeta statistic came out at 30.6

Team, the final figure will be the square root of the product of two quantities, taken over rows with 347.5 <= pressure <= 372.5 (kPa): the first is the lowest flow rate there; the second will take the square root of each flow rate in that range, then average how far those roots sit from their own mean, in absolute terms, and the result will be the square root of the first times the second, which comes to 3.11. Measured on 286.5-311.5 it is 2.26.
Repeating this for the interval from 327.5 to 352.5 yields 2.86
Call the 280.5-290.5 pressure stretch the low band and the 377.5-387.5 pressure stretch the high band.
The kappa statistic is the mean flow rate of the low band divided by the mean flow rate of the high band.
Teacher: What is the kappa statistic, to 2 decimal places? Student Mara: 0.65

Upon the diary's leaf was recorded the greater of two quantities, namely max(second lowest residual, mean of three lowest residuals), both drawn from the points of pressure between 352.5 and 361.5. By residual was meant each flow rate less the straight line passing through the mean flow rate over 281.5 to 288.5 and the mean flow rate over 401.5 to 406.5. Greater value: -10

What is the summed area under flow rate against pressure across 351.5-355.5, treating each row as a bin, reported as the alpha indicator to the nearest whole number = 90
